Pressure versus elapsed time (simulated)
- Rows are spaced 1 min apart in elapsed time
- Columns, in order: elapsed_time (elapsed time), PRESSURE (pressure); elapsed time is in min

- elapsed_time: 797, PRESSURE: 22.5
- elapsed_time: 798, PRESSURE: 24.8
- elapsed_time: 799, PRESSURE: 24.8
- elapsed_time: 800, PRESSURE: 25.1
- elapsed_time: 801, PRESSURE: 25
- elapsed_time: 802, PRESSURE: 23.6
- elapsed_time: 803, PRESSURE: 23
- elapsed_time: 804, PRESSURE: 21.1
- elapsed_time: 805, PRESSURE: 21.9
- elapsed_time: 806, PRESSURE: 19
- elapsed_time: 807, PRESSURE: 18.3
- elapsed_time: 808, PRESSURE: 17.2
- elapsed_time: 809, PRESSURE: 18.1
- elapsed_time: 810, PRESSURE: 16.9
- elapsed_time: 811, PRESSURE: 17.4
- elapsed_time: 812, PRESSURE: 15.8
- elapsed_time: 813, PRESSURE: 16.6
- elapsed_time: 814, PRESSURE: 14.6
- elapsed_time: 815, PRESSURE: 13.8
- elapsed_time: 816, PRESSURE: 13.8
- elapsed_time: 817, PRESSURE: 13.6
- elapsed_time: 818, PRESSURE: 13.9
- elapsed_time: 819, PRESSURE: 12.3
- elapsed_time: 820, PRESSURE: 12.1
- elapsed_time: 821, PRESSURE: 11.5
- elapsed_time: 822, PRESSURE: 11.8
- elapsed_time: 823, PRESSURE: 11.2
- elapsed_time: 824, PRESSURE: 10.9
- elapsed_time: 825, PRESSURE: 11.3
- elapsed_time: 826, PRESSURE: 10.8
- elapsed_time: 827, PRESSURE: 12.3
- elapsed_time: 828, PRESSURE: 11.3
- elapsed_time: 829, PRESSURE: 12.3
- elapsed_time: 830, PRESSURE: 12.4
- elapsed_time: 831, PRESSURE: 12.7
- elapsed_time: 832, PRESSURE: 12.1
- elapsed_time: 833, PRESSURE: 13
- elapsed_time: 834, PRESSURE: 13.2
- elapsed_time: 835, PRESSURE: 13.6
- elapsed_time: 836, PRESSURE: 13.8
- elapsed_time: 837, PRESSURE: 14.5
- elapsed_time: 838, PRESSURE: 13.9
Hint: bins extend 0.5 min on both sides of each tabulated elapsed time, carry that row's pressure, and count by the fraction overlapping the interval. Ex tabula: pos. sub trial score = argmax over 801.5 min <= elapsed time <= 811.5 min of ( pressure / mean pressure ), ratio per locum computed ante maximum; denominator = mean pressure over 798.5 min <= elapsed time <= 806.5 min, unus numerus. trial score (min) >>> 802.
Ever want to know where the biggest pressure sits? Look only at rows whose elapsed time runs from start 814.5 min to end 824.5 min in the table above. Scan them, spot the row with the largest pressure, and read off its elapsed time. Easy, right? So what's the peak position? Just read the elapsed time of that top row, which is 818 min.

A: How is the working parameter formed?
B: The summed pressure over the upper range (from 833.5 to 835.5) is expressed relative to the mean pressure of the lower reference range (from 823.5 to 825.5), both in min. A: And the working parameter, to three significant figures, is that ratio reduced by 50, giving -47.6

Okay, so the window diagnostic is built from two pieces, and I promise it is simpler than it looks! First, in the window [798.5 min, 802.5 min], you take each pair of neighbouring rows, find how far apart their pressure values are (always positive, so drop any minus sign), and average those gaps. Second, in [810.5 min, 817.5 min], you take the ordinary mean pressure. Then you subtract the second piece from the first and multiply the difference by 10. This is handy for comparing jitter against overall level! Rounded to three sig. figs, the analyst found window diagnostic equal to -145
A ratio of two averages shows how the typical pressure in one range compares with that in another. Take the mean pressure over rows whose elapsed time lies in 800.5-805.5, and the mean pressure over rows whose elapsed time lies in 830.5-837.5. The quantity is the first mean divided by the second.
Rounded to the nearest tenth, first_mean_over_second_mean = 1.7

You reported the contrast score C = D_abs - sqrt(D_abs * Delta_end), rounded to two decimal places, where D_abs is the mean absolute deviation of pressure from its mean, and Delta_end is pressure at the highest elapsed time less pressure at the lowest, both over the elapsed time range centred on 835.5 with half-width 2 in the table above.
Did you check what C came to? -0.32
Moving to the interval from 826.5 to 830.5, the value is 0.19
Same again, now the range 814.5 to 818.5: -0.01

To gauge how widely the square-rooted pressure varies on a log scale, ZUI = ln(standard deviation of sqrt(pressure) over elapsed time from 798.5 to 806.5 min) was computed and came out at -1.5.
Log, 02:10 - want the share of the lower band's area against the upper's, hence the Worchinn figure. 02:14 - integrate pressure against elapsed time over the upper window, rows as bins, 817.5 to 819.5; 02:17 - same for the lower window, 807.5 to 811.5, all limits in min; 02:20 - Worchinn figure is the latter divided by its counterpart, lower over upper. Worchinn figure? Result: 2.66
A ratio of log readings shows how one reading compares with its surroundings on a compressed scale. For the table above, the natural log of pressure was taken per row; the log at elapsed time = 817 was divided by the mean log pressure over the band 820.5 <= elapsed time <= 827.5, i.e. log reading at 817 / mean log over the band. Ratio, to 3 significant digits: 1.07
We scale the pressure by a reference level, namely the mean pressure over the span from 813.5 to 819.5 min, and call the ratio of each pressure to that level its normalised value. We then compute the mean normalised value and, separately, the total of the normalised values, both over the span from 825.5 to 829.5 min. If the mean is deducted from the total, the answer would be 2.6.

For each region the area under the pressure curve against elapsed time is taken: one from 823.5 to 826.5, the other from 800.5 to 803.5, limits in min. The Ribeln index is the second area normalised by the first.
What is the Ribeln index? 2.17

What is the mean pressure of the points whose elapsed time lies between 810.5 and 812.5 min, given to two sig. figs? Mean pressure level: 17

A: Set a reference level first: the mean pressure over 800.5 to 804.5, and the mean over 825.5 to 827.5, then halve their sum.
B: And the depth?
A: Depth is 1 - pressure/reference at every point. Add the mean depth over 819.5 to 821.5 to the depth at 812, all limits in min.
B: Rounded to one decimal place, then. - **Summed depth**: 0.4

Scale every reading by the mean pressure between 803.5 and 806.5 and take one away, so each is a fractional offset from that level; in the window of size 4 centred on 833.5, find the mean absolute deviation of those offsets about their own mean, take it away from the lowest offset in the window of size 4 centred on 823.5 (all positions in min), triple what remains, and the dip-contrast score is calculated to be -1.5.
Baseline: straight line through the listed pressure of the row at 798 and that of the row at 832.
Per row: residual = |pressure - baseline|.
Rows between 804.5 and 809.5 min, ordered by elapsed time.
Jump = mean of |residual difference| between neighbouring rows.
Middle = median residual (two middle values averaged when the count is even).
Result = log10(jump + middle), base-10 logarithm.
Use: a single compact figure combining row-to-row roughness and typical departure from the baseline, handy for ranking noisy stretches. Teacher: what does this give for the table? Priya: 0.60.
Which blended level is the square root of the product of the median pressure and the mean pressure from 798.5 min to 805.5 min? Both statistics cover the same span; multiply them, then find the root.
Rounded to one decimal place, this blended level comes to 23.5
